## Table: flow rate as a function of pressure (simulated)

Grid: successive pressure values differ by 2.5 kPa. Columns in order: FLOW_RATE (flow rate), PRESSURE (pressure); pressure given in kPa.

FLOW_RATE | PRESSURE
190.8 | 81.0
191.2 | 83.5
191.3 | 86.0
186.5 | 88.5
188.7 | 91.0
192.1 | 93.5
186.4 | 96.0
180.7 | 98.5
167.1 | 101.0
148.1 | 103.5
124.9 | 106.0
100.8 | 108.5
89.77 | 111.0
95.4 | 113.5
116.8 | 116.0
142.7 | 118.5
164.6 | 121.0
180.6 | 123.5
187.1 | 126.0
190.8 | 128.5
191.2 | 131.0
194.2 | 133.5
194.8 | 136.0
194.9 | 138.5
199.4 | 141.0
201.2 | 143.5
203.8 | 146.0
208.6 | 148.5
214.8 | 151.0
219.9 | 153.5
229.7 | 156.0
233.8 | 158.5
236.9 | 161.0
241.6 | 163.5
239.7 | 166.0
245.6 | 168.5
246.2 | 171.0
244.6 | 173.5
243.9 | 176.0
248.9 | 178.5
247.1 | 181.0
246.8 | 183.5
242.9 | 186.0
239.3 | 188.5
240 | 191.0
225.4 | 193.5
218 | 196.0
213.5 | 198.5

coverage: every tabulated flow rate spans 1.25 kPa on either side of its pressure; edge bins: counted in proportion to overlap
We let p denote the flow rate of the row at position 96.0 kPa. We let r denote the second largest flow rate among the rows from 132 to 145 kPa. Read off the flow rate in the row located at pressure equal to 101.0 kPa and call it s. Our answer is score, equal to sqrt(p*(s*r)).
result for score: 2492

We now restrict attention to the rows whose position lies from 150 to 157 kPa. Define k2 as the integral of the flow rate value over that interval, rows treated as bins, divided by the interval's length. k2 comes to 221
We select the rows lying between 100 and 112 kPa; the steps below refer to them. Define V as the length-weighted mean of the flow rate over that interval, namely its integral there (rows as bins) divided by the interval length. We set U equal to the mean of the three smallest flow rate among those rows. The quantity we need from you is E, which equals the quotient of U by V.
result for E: 0.83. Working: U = 105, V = 126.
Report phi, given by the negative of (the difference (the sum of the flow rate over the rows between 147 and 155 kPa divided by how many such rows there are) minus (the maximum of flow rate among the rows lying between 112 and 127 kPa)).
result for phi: -27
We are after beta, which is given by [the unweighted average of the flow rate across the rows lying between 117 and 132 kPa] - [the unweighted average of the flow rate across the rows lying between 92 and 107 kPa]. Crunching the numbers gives 10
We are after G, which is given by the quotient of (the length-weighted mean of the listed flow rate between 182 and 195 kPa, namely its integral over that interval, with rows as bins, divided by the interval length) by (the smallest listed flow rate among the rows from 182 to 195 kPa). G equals 1.06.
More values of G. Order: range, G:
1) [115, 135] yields 1.47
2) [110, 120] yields 1.26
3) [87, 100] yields 1.03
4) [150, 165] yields 1.07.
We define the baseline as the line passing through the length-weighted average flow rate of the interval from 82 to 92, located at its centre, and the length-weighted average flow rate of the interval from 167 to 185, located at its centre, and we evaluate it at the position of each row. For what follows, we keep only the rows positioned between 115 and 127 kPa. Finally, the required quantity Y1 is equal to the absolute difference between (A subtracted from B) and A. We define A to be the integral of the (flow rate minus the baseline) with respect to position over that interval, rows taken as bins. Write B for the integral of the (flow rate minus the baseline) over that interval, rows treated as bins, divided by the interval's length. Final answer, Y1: 1206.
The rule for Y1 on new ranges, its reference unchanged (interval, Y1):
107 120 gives 2396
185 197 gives 513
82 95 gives 13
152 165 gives 68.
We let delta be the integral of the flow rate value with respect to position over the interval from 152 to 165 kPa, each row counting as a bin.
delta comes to 3018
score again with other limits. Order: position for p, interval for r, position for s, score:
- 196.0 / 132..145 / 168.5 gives 3267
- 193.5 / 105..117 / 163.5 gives 2522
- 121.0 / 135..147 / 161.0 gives 2801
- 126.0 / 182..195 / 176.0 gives 3329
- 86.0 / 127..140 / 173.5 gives 3019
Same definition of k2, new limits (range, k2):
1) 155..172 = 239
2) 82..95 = 190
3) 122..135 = 188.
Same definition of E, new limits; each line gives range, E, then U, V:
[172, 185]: 1.00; 245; 246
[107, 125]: 0.74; 95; 128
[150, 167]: 0.96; 221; 231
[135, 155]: 0.96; 196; 205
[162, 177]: 0.99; 242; 243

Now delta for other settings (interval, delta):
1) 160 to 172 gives 2904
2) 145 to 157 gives 2584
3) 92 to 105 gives 2264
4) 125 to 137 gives 2300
